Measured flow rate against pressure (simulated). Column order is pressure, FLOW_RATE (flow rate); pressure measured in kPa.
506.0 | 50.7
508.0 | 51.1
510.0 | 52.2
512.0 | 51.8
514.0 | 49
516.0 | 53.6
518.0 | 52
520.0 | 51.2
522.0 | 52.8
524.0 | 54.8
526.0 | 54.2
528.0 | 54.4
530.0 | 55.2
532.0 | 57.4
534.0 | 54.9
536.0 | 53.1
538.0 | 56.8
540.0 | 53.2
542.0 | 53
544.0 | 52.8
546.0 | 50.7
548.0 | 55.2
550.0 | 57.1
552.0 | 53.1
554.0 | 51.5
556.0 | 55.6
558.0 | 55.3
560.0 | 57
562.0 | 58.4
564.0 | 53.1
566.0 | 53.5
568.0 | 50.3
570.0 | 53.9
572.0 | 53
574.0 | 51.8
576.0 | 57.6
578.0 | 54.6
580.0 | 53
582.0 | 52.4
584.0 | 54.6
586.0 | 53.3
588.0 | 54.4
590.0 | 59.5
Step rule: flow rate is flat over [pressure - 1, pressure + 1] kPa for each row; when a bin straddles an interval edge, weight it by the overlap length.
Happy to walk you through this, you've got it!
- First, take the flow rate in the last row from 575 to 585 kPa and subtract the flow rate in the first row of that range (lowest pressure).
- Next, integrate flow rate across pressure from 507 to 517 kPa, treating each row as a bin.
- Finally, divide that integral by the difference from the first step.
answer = -172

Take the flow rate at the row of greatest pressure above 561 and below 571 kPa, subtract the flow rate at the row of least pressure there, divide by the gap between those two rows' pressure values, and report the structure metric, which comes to -0.6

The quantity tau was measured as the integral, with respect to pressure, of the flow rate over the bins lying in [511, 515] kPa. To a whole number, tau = 202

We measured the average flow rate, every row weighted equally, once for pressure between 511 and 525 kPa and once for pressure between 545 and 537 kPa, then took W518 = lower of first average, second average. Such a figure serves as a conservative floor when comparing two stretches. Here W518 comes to 52.2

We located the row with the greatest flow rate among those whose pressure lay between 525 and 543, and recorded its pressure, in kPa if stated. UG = 532.0 kPa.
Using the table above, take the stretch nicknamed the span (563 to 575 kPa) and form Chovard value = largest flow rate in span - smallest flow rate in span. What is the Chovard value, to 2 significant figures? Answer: 3.6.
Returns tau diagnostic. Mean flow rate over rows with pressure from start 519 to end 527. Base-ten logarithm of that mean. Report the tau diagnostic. 1.73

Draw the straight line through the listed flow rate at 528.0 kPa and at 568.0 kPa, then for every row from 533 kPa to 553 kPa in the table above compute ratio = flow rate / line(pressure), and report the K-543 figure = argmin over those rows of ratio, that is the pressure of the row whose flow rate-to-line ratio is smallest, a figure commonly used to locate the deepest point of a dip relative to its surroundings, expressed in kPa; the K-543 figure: 546.0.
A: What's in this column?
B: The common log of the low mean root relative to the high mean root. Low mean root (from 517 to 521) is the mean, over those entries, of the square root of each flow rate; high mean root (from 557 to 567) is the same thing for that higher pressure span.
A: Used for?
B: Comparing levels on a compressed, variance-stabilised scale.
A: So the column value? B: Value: -0.016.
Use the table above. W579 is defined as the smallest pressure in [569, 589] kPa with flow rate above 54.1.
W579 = 576.0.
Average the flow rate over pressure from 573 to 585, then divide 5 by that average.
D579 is 0.0926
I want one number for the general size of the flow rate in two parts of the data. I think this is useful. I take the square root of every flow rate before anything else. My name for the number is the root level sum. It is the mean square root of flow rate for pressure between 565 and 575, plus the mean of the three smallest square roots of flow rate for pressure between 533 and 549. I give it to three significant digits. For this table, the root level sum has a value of 14.5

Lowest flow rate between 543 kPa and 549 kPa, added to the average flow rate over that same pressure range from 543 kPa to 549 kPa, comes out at 104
